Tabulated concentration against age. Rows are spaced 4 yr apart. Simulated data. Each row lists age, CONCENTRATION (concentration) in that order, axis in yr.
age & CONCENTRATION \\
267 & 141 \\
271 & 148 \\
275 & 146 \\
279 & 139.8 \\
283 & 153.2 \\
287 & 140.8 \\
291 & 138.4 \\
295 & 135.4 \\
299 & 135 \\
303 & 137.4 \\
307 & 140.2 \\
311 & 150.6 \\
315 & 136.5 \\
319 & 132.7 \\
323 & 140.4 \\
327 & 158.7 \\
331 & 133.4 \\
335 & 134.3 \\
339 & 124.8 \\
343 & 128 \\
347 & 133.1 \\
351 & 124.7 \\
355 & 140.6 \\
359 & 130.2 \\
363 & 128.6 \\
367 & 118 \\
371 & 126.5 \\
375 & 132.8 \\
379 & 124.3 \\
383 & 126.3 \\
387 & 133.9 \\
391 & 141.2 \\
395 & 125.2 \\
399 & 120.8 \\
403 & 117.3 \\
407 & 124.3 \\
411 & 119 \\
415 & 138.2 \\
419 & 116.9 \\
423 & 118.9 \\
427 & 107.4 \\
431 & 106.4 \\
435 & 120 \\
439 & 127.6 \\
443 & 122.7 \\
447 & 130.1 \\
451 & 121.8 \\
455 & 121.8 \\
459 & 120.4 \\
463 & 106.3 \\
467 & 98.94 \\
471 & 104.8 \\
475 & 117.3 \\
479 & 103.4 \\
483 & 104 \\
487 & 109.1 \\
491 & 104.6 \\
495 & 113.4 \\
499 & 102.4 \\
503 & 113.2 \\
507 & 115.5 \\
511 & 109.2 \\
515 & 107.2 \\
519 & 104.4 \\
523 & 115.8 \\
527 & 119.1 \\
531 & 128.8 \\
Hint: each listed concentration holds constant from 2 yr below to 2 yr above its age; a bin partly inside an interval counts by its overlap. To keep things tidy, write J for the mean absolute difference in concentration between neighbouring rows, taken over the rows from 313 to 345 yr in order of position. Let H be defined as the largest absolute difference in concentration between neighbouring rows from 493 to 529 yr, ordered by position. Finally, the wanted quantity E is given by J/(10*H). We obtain 0.086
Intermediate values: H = 11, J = 10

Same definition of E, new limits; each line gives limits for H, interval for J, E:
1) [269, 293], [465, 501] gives 0.058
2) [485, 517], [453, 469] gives 0.069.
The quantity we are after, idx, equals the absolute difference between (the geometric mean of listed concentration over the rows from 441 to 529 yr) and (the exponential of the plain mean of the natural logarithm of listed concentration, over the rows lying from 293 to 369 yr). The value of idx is 22.8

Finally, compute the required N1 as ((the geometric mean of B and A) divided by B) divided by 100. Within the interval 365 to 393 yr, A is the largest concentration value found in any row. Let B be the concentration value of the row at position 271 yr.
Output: 0.0098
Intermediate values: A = 141.2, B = 148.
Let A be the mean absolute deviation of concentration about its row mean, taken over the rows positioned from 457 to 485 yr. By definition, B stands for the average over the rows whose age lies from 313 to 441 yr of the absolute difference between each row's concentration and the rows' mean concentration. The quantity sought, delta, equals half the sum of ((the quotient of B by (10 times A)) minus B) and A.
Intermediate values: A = 6.27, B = 7.8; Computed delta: -0.71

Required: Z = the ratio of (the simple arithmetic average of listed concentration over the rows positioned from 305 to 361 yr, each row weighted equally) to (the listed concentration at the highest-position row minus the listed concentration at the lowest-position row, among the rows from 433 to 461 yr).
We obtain 341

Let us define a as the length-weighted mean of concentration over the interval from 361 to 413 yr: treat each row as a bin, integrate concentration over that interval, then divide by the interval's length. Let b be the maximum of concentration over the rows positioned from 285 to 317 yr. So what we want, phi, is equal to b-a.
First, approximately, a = 126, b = 150.6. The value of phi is 25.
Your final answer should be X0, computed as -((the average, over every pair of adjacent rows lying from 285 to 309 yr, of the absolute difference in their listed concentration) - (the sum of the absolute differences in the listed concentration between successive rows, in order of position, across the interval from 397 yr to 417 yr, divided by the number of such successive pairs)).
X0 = 7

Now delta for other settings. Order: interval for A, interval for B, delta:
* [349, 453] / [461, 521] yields 1.12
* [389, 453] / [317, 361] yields 0.09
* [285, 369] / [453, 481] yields -0.84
